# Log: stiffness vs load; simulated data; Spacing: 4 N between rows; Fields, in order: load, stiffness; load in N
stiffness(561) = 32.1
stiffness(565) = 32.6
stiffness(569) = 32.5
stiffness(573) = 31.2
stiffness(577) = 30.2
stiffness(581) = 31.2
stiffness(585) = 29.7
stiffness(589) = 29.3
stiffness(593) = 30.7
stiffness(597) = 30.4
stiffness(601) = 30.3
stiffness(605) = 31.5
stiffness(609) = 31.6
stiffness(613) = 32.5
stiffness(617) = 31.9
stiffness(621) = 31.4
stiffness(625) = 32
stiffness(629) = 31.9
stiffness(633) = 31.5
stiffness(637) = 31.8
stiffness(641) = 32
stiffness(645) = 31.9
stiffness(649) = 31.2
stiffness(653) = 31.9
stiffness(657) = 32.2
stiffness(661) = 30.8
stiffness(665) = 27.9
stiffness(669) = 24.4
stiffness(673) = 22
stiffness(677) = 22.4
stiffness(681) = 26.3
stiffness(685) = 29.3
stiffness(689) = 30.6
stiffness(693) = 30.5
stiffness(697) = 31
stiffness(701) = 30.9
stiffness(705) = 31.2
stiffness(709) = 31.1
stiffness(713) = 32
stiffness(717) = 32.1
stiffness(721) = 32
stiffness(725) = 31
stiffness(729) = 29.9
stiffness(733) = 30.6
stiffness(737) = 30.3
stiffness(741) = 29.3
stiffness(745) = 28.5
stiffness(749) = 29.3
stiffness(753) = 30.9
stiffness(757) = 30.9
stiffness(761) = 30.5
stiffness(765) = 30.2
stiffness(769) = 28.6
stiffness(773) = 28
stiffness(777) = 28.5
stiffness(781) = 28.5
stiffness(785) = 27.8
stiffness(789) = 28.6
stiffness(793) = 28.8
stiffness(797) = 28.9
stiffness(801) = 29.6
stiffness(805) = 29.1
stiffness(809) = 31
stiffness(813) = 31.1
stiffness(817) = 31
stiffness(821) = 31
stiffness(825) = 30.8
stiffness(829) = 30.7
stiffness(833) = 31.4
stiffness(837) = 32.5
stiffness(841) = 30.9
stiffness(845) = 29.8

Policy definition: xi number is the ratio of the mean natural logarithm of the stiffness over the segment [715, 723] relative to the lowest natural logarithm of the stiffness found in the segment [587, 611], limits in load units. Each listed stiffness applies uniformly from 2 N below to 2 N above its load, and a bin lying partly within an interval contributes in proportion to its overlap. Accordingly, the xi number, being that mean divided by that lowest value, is 1.03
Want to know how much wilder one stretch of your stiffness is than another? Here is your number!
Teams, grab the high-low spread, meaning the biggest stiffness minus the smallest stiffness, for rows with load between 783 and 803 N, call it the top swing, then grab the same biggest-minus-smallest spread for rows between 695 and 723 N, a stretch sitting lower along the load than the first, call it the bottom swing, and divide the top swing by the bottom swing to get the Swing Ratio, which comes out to 1.5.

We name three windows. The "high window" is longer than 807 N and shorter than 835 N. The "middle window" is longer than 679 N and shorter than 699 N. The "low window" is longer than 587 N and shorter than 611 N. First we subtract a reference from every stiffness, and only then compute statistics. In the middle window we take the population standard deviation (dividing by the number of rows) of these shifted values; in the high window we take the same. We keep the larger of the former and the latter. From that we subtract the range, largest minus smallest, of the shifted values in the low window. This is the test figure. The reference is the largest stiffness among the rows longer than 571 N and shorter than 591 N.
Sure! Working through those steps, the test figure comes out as -0.6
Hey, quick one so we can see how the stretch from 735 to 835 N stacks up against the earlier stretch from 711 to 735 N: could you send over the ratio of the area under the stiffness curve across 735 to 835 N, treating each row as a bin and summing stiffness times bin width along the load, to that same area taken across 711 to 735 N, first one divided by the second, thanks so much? 4.0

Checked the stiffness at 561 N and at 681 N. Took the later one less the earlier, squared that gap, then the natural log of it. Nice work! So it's 4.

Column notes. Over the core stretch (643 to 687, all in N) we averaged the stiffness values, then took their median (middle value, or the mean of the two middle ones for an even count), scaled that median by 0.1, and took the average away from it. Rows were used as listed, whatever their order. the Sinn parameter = -25.3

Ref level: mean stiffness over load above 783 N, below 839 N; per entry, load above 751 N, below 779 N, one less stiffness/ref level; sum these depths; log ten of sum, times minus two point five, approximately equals 2.32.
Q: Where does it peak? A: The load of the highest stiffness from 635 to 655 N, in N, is 641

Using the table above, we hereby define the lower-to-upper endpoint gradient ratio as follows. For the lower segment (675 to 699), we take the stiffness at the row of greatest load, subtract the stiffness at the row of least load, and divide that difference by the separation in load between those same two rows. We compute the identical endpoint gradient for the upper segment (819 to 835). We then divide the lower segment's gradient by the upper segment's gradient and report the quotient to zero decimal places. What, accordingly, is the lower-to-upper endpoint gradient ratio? 13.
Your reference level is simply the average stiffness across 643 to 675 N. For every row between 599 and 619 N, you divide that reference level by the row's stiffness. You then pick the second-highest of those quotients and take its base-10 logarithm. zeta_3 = -0.035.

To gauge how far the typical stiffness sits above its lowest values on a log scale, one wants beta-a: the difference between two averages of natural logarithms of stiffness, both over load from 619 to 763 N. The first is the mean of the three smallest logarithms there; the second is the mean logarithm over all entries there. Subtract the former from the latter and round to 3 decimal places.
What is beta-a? 0.269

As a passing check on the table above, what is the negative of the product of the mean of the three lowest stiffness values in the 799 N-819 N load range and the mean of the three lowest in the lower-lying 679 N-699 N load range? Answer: -858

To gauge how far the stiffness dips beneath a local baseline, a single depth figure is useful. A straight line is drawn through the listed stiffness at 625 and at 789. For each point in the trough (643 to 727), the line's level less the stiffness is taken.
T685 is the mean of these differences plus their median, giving 0.8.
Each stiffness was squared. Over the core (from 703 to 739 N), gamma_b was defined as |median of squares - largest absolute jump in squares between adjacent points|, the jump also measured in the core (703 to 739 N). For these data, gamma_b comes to 900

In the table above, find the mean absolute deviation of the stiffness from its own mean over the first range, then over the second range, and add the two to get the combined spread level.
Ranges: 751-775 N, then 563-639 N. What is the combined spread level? 1.8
